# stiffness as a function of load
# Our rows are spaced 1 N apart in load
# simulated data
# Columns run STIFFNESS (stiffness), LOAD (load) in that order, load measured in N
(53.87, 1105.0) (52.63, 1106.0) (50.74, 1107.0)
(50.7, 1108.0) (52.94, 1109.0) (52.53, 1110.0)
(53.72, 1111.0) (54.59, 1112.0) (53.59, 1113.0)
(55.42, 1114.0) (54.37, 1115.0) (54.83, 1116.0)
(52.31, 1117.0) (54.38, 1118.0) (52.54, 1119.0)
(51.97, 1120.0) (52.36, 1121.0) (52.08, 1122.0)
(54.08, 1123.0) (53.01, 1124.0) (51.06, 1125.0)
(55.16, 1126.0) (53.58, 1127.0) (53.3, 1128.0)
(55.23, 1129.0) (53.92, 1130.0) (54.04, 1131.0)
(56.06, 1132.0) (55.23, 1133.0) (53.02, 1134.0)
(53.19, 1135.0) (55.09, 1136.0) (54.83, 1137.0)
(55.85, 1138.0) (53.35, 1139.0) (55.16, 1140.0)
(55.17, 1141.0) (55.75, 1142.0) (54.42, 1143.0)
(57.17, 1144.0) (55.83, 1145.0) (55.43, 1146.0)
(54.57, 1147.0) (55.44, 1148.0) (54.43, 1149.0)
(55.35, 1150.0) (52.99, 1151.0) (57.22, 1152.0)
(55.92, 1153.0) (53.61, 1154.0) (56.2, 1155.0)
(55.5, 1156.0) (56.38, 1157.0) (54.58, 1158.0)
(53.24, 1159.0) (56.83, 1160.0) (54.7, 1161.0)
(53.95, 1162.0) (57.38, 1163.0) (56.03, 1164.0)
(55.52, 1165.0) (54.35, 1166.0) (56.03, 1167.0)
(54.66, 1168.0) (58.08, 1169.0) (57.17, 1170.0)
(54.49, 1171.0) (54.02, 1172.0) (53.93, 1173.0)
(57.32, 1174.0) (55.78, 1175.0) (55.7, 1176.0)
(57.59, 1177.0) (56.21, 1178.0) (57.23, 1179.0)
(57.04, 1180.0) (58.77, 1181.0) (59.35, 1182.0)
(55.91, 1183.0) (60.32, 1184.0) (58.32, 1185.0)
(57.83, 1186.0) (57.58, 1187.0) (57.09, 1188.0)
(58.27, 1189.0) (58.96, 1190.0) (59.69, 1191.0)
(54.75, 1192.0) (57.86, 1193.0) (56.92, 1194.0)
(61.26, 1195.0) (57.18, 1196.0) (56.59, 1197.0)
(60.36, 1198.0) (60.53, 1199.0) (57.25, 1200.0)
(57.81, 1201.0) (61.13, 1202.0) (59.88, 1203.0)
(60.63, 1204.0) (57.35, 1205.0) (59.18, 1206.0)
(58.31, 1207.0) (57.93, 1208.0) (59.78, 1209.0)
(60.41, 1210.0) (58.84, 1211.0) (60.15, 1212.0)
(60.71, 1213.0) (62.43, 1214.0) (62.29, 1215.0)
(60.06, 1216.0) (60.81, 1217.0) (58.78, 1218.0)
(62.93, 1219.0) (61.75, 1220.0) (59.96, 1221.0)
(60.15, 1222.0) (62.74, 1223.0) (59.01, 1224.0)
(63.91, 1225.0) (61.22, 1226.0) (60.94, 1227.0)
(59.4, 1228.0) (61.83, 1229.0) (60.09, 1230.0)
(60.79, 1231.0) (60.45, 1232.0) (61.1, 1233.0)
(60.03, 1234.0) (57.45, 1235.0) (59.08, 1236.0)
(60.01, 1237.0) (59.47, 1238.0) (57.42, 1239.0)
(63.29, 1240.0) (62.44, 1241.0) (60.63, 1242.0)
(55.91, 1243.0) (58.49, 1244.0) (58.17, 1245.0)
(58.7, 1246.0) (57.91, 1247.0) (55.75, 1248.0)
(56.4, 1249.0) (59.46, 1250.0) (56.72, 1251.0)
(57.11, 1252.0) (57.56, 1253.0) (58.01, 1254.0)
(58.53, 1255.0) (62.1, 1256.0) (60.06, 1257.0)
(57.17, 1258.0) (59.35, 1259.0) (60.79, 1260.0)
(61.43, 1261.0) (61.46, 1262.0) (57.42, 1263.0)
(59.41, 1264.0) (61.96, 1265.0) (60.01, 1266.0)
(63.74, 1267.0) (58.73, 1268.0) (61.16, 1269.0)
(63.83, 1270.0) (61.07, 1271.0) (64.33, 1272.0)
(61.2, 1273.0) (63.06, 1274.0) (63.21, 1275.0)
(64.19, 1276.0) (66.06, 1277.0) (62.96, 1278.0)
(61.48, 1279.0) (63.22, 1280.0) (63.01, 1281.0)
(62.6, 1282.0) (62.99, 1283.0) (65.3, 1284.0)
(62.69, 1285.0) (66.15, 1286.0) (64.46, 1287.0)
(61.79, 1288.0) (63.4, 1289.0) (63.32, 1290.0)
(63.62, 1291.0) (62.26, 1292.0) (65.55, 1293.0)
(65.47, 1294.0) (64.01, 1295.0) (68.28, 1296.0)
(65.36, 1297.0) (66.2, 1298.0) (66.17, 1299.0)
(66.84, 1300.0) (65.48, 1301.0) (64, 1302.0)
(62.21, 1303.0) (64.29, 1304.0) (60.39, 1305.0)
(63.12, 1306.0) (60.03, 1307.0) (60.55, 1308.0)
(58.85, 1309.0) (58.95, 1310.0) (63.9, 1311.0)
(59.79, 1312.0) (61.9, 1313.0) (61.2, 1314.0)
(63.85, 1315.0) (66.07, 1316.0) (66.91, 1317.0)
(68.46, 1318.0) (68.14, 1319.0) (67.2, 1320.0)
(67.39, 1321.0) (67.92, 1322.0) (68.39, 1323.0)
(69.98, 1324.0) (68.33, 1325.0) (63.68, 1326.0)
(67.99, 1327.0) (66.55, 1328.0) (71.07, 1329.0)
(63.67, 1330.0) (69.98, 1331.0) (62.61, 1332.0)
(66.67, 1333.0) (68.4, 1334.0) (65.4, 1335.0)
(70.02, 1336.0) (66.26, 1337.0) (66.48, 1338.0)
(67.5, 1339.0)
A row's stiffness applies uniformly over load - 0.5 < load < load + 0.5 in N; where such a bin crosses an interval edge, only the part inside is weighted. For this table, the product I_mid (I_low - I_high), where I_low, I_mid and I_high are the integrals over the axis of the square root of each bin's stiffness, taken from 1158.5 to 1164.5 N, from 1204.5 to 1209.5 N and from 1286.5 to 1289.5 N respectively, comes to 795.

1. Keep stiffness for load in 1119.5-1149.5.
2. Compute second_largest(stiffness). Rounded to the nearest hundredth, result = 56.06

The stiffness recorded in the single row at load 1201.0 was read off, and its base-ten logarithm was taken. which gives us 1.76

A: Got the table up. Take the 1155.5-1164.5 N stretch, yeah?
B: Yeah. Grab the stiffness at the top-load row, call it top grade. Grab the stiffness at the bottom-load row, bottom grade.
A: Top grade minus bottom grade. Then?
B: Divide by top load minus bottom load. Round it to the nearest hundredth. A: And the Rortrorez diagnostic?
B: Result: 0.07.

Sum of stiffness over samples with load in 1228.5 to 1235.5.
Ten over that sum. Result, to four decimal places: 0.0237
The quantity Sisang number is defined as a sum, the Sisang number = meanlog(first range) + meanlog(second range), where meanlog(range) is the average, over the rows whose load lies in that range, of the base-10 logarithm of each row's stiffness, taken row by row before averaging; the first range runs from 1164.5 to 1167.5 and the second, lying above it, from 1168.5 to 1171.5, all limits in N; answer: 3.50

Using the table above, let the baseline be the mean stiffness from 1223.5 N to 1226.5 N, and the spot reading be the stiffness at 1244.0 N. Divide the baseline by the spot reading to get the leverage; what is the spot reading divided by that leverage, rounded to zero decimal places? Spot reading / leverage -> 56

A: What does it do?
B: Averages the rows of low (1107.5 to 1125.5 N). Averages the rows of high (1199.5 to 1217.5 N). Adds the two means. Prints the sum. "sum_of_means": 113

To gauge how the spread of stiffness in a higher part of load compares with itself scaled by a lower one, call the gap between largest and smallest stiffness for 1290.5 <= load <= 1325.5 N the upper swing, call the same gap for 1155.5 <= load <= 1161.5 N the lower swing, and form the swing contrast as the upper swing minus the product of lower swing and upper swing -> -29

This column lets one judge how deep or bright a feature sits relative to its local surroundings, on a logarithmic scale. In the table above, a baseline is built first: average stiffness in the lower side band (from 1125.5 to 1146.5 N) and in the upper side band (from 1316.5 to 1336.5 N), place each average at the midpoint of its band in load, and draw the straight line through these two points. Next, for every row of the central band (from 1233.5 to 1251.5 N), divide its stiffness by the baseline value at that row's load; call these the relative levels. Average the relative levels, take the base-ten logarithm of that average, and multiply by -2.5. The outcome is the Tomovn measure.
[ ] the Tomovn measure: 0.056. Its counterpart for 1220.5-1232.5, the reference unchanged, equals -0.001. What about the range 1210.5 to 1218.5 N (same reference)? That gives -0.009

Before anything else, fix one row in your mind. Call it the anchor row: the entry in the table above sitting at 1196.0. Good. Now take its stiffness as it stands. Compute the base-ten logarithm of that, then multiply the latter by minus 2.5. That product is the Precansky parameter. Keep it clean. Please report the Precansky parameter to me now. -4.39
